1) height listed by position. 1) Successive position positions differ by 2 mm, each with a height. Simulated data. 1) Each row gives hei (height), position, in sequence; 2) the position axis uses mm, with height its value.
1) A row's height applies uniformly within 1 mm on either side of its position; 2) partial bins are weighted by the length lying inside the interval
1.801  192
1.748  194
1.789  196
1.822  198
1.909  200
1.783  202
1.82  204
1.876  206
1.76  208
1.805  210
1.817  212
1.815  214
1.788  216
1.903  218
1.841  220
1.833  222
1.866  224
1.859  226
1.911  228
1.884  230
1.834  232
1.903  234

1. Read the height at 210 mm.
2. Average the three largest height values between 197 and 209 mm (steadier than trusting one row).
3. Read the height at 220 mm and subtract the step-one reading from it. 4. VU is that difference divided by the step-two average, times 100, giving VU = 2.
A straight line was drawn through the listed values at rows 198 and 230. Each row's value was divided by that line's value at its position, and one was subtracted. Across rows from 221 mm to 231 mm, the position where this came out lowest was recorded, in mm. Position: 222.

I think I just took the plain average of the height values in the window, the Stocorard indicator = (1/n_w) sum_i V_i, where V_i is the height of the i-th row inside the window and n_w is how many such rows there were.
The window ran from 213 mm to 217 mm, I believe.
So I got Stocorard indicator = 1.80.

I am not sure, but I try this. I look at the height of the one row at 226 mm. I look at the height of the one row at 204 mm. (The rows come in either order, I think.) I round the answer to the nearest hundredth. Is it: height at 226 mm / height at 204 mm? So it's 1.02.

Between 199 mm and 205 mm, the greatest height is 1.909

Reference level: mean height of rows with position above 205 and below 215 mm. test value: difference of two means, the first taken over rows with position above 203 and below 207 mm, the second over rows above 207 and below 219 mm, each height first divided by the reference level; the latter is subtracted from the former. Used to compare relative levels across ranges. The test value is 0.018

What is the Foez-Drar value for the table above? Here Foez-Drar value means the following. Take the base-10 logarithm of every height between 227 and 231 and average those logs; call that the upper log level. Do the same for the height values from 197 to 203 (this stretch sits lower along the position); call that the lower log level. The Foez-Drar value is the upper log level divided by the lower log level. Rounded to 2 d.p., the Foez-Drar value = 1.05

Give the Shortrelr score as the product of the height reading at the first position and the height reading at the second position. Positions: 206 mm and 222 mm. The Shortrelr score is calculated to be 3.44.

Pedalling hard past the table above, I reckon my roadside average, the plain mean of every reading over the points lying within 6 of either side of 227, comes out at 1.86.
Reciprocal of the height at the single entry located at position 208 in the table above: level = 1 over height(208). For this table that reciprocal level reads 0.57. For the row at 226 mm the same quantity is 0.54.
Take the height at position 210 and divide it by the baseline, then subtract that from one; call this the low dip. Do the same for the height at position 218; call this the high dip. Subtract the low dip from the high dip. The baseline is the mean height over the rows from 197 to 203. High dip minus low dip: -0.053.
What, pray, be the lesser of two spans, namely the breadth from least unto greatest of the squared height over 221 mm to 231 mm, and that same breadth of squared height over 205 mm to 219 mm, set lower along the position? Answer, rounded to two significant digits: 0.29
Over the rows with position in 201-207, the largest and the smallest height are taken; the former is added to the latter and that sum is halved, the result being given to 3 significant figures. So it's 1.83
